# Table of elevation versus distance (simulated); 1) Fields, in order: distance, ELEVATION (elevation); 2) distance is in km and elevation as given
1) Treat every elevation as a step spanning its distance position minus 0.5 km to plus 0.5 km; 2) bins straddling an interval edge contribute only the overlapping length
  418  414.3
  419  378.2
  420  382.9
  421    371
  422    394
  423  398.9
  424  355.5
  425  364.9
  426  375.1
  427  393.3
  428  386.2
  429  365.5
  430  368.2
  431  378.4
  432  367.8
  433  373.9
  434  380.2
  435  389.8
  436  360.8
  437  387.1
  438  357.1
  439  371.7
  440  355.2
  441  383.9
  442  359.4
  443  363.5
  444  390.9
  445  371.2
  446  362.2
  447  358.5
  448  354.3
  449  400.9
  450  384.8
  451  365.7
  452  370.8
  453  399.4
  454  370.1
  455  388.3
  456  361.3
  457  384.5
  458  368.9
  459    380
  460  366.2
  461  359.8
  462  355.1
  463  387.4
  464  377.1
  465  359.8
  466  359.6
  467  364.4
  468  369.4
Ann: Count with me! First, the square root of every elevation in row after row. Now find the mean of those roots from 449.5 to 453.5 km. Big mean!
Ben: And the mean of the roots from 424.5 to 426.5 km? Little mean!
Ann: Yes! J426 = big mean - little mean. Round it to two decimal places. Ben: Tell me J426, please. 0.26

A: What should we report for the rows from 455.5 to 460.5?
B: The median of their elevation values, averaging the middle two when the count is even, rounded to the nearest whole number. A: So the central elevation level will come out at 369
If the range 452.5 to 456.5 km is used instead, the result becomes 379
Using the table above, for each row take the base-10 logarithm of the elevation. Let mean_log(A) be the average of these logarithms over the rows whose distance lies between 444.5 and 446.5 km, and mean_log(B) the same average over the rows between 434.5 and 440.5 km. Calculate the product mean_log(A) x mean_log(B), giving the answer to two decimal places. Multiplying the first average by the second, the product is 6.59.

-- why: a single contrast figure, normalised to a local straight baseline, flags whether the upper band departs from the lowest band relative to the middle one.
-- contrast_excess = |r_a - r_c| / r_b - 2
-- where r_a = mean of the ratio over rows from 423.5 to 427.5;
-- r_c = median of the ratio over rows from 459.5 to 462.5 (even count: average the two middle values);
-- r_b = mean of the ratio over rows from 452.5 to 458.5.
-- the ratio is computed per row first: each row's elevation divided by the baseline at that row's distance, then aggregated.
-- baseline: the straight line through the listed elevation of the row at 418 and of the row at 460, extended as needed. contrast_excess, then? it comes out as -1.933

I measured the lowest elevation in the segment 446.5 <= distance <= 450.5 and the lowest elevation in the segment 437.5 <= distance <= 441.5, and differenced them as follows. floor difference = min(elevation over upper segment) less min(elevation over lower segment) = -1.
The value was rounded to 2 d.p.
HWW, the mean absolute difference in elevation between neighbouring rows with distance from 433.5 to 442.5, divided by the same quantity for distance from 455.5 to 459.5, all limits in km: 1.35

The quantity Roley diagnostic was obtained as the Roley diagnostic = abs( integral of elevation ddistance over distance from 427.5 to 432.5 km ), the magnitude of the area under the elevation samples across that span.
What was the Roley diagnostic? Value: 1866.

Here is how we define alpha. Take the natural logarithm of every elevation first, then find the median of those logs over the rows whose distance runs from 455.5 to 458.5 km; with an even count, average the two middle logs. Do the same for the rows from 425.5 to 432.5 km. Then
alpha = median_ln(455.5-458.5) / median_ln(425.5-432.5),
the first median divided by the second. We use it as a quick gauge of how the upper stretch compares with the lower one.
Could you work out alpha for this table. 1.00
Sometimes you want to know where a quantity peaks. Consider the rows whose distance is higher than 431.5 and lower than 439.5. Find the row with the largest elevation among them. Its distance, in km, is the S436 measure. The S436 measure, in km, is 435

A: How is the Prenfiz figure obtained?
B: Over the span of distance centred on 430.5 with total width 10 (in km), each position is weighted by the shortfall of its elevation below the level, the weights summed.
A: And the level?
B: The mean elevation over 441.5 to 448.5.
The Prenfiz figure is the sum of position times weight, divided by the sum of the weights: 430.5 km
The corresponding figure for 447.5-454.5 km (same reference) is 451.4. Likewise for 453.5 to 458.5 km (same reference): 455.9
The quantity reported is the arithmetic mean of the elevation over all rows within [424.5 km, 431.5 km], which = 376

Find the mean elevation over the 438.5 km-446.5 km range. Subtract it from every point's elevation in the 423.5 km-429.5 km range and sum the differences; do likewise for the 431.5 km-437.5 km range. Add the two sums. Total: 63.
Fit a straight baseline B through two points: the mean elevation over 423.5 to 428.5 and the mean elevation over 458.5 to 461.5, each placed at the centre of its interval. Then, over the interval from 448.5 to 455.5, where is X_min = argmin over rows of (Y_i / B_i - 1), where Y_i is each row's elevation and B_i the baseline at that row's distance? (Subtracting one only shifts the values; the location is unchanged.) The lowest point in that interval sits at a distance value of 451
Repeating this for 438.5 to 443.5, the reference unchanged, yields 440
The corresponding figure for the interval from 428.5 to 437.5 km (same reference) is 436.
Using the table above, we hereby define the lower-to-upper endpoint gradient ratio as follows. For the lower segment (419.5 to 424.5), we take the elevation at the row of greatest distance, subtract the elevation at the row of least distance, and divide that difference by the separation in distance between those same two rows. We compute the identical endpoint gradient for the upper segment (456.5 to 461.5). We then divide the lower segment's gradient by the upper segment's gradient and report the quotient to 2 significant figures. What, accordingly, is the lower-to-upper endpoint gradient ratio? 1.1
